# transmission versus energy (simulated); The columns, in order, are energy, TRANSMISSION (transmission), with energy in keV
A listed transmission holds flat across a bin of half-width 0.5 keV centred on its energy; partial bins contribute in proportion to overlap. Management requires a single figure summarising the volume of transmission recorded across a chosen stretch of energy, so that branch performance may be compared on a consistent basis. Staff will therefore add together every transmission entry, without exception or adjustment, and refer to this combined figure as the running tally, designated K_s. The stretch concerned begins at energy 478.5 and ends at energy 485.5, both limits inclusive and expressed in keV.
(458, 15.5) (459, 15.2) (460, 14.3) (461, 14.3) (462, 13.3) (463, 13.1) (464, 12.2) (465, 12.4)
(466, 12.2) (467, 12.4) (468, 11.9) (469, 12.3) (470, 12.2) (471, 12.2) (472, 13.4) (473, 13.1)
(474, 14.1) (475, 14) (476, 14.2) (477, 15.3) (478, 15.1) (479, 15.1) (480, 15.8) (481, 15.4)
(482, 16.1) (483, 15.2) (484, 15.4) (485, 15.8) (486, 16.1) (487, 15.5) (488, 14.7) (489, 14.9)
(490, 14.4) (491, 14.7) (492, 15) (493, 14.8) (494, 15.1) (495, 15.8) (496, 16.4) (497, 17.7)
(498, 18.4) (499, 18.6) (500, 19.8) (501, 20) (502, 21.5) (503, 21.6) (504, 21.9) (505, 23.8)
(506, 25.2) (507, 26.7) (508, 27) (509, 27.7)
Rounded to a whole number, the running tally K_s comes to 109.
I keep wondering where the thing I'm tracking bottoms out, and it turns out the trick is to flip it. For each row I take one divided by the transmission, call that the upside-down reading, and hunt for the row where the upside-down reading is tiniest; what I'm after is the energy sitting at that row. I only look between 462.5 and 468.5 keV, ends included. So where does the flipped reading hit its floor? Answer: 463 keV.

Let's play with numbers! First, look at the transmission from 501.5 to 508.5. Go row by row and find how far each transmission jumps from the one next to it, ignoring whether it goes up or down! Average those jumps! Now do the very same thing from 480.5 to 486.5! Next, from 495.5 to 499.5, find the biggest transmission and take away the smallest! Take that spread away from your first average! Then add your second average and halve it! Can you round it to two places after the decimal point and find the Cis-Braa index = -0.39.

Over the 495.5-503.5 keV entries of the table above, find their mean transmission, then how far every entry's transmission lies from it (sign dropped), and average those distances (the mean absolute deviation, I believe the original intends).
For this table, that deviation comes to 1.5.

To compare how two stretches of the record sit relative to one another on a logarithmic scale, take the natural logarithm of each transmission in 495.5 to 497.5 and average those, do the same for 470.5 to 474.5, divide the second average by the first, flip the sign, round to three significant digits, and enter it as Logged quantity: -0.910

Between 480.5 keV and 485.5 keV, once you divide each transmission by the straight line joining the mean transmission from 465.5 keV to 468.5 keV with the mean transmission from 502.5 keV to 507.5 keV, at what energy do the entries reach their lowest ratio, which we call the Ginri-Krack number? 484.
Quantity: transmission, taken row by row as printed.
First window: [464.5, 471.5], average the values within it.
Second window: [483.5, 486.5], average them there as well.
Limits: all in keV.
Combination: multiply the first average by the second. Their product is 193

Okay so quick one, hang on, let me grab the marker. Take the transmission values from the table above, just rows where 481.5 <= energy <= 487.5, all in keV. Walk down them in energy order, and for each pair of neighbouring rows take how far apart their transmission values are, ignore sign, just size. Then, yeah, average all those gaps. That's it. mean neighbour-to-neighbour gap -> 0.48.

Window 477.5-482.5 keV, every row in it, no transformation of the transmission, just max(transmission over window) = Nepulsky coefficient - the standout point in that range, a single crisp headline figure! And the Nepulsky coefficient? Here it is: 16.1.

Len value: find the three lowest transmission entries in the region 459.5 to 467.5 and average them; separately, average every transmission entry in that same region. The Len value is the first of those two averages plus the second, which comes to 25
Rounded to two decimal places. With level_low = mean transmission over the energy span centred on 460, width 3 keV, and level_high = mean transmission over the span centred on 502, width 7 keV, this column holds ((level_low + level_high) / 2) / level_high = 0.85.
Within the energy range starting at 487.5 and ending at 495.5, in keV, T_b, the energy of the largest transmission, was 495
